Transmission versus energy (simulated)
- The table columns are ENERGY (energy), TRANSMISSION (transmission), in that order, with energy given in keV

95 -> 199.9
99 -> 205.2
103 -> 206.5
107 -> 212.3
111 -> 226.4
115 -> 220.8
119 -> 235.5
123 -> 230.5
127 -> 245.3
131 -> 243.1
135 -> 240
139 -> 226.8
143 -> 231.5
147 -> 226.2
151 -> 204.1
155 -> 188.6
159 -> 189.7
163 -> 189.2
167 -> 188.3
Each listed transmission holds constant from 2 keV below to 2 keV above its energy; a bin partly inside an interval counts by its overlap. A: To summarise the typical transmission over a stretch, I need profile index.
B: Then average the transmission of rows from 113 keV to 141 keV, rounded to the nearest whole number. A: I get 235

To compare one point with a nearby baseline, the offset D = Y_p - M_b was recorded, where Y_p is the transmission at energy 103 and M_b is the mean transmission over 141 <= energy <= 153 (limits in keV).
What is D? -14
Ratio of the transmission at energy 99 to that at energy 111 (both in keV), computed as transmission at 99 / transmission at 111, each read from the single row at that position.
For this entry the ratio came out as 0.91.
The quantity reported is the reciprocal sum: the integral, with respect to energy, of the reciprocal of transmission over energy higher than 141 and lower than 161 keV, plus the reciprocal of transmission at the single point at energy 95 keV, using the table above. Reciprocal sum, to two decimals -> 0.10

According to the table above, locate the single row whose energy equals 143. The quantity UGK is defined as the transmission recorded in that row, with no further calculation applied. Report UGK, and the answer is 231.5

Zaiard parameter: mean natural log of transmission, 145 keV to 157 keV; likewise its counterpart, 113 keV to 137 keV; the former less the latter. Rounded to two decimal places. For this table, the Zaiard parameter -0.14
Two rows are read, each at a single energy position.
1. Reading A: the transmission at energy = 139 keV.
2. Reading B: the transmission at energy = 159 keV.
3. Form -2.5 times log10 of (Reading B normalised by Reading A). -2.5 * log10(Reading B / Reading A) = 0.19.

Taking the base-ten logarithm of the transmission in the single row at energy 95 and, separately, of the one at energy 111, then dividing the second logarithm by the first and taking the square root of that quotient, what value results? 1.01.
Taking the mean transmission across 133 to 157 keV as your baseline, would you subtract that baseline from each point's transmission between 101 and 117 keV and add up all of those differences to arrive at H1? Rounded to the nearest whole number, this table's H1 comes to -12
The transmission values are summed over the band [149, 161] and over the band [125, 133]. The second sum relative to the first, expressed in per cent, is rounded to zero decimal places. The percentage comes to 84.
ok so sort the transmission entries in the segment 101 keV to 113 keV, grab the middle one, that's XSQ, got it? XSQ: 212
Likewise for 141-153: 226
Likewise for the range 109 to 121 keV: 226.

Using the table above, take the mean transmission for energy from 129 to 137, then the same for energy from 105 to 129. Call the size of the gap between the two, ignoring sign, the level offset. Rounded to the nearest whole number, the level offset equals 13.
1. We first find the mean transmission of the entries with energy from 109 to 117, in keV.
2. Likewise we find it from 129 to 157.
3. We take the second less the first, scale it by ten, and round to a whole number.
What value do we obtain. -7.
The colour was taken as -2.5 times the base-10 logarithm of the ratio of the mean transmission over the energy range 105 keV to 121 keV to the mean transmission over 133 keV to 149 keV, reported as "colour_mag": 0.04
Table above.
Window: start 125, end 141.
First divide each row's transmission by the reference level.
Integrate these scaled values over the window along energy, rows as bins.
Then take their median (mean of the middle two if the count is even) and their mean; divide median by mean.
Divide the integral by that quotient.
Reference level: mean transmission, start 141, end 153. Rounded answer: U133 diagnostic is 17.1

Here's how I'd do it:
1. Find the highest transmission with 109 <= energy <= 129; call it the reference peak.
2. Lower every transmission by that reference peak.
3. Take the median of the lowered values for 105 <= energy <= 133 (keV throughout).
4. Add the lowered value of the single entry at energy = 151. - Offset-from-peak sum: -56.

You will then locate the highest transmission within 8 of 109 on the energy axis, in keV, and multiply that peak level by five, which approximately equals 1132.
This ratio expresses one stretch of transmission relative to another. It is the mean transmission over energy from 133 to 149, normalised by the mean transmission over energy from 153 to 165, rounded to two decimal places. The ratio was 1.22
